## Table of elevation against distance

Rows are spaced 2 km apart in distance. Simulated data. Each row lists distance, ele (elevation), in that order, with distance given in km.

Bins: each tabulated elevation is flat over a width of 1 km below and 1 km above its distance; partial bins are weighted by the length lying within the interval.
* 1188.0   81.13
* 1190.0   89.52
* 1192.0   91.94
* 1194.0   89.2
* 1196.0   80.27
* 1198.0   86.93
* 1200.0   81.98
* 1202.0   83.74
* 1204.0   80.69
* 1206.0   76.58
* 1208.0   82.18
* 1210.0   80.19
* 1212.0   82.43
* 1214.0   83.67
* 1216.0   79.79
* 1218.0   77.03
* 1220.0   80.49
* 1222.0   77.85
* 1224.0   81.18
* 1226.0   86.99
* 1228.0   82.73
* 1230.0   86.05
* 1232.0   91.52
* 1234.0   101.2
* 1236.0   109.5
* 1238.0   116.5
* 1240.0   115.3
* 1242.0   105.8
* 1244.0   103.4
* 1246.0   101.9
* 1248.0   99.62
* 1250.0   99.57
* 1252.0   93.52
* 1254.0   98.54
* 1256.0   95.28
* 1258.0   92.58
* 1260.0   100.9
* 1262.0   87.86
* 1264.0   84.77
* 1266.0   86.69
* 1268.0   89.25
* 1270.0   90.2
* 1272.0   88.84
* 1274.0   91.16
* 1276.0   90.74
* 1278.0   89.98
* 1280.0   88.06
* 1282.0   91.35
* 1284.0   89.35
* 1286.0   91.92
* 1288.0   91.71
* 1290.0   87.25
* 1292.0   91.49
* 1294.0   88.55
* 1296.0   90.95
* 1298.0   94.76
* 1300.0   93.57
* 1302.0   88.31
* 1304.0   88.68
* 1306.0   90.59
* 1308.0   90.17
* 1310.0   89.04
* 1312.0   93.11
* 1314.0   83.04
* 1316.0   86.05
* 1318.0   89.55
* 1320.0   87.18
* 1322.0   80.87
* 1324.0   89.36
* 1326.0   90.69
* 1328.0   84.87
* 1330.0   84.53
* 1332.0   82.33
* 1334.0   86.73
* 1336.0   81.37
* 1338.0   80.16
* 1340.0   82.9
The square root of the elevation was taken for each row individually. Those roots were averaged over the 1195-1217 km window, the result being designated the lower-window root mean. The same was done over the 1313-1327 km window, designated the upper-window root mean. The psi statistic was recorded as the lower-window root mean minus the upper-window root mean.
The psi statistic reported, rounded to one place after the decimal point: -0.3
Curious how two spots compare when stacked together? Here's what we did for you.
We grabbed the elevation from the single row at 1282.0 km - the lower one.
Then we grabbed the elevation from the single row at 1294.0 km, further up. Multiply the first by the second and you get 8089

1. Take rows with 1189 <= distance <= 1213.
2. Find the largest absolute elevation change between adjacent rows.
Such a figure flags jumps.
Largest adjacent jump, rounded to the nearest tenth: 8.9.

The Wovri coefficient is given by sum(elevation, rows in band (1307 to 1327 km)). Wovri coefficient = 879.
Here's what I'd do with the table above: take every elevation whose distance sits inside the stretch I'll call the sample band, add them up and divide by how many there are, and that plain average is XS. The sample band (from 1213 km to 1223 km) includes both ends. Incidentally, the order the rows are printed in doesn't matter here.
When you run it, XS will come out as 80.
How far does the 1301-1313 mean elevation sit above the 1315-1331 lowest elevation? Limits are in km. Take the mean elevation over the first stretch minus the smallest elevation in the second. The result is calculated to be 9.1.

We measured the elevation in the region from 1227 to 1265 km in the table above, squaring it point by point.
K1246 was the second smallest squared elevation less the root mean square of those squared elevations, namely -2727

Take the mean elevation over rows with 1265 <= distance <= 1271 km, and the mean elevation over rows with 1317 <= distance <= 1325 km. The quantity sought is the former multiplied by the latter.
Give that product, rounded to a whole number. 7695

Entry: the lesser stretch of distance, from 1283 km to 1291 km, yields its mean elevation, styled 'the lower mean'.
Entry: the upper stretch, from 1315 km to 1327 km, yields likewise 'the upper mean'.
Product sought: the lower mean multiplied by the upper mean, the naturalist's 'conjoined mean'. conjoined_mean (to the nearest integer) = 7861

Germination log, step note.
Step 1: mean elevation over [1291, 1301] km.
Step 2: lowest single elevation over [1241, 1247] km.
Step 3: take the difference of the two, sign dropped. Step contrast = 10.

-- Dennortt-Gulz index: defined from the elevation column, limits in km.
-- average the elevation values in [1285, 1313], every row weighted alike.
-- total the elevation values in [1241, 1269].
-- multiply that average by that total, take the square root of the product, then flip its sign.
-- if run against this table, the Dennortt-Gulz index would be -349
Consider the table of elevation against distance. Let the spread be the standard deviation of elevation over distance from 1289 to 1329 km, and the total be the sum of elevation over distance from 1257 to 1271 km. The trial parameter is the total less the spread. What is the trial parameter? 629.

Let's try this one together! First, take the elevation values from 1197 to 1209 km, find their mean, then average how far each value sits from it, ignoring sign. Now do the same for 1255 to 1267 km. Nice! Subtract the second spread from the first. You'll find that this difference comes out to -2.6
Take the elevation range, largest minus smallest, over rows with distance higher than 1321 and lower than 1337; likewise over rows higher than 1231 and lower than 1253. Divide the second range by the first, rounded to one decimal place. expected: 2.5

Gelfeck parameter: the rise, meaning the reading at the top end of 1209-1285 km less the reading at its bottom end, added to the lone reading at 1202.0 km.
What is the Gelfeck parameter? 93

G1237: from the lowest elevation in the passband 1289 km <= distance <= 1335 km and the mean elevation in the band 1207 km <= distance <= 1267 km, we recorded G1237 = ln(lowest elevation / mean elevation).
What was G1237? -0.13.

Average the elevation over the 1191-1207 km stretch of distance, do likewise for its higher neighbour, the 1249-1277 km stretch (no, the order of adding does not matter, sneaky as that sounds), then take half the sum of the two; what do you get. 88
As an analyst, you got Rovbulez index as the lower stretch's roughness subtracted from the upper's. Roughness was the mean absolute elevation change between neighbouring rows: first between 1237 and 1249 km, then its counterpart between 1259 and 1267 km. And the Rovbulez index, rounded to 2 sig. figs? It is 2.6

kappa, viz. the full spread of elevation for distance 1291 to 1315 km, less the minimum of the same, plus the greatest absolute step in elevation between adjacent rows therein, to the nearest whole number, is -61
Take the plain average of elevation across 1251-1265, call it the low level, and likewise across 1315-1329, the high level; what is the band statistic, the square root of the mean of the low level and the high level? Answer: 9.49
